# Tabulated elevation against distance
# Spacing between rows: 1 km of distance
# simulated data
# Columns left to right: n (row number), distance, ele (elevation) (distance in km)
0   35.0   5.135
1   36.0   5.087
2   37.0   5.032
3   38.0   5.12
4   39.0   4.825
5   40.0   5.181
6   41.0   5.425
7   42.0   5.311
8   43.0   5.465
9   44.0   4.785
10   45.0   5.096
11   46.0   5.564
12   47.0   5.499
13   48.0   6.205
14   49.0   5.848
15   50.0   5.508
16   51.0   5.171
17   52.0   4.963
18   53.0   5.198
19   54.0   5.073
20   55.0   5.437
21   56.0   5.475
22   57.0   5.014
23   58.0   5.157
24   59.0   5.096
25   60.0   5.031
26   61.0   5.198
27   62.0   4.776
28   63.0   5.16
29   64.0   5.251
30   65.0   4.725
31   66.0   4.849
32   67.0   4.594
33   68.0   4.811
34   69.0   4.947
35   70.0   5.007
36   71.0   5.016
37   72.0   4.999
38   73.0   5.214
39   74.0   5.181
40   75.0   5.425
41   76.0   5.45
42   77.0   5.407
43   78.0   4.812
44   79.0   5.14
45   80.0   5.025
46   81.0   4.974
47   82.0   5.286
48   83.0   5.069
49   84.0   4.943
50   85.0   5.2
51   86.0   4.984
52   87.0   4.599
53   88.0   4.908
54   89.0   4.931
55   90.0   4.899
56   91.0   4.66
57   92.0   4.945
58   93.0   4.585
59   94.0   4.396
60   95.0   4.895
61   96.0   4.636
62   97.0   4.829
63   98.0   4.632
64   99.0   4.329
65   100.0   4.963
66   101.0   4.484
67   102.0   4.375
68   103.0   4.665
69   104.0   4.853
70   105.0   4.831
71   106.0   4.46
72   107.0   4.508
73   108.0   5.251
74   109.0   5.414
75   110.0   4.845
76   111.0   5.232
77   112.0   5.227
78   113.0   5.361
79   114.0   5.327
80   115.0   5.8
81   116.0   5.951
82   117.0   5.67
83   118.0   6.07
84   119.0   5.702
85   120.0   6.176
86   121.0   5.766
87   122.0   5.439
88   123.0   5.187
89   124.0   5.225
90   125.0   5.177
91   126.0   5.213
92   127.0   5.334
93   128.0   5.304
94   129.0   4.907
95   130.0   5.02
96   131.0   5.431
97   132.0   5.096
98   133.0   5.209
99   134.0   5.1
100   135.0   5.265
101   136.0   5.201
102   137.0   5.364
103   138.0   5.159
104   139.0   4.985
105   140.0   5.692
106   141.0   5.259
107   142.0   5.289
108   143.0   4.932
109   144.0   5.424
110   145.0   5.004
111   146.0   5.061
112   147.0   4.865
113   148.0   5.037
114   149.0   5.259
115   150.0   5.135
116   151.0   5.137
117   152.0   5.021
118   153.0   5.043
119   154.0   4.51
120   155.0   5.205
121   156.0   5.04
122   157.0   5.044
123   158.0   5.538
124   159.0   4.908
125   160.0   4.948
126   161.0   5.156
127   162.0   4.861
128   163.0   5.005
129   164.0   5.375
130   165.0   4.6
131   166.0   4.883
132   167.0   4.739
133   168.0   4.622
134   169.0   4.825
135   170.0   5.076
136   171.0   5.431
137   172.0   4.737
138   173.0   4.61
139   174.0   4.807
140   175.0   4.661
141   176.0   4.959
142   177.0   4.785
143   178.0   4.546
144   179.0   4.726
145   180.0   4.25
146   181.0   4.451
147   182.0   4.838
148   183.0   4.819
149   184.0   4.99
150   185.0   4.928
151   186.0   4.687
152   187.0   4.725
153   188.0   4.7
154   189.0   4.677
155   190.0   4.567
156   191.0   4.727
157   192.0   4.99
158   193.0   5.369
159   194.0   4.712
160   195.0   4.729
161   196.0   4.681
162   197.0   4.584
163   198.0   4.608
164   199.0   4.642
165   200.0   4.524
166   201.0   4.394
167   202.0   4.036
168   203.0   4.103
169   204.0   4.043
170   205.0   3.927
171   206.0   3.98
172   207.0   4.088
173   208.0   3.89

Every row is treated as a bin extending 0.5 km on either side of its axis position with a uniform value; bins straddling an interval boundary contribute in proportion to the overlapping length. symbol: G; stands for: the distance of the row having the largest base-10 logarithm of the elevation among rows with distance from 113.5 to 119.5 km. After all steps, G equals 118.0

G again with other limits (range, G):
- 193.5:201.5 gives 195.0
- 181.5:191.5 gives 184.0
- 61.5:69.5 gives 64.0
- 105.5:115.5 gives 115.0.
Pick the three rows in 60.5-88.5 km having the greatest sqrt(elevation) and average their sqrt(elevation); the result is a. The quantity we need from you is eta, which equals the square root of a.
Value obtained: 1.526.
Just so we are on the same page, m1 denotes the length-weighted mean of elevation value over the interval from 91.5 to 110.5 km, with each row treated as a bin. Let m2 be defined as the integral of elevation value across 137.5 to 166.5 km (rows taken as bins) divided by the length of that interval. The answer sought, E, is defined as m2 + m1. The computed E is 9.81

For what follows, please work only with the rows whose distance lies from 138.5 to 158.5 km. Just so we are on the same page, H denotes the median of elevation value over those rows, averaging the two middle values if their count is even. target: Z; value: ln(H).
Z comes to 1.620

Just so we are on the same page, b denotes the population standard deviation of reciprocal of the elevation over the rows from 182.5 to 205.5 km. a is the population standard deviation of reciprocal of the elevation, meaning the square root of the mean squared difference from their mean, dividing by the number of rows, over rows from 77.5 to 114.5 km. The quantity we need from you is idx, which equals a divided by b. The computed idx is 0.77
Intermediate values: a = 0.0125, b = 0.0162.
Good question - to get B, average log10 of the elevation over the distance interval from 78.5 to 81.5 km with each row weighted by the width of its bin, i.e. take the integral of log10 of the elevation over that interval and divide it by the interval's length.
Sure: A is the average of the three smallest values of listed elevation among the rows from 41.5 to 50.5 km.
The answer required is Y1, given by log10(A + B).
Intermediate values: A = 5.1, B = 0.703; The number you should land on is 0.761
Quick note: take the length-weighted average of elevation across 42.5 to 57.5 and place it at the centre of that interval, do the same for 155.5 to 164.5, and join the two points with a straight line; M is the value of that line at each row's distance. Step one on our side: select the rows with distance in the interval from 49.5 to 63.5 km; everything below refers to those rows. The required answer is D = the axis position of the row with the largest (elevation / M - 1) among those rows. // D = 50.0 km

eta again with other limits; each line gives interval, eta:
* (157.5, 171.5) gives 1.528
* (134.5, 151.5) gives 1.531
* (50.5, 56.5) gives 1.522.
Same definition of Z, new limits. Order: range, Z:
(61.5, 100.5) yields 1.598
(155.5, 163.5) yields 1.614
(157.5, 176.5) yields 1.586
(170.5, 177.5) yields 1.565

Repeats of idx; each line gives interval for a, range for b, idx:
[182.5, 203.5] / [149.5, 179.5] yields 1.26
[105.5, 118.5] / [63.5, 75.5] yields 1.94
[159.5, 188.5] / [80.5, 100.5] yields 0.98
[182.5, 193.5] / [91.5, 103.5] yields 0.88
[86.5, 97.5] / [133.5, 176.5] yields 0.78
